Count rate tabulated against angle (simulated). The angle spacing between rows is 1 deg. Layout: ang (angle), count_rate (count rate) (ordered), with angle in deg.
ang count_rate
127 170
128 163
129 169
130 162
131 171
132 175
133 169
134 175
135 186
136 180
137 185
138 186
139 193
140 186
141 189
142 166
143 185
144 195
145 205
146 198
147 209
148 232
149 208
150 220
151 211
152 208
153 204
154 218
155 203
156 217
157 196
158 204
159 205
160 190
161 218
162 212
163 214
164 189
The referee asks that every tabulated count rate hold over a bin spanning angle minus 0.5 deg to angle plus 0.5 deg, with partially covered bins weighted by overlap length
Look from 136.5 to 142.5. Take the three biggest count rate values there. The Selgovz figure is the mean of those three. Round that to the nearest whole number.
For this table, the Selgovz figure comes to 189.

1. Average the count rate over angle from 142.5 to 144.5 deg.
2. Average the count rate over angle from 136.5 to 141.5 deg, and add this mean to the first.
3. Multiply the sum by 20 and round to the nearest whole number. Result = 7556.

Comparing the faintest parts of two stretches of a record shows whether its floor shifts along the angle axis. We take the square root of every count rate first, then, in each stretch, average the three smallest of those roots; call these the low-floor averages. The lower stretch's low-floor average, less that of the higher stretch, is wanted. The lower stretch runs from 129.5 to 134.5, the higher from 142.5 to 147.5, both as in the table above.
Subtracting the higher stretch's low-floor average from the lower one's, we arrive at -0.94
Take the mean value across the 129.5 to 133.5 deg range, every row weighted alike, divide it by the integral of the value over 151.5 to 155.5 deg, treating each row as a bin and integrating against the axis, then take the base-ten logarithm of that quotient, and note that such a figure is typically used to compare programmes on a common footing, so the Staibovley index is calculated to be -0.69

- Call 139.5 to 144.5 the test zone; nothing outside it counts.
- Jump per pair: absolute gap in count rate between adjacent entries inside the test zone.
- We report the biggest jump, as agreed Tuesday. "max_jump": 23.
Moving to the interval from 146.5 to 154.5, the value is 24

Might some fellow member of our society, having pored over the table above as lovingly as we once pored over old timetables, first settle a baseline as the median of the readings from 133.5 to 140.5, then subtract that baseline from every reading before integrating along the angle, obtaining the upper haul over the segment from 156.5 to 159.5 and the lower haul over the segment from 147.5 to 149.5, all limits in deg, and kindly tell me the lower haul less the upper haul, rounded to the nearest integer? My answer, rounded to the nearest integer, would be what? 21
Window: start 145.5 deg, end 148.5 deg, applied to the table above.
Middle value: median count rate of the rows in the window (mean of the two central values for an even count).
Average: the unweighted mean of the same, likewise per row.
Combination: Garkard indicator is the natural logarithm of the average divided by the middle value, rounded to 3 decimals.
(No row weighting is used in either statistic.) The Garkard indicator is 0.019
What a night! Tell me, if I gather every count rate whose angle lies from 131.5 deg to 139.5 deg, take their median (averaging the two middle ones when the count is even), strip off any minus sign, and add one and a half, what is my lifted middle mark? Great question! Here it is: 184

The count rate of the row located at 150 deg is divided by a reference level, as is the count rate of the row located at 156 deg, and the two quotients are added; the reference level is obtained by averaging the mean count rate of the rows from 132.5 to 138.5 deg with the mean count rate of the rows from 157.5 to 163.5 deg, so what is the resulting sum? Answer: 2.26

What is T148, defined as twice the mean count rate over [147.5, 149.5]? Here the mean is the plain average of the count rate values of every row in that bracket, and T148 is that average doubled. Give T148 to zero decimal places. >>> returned 440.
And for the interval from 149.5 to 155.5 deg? 421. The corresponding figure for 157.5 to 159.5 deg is 409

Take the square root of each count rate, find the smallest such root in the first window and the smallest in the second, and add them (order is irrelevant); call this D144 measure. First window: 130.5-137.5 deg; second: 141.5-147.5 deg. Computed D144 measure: 25.9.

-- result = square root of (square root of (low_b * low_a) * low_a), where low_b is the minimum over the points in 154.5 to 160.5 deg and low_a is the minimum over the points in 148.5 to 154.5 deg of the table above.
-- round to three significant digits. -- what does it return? 200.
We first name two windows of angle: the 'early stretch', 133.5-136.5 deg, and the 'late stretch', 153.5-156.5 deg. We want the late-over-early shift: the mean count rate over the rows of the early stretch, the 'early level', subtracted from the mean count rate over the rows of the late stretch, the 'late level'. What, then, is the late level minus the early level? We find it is 32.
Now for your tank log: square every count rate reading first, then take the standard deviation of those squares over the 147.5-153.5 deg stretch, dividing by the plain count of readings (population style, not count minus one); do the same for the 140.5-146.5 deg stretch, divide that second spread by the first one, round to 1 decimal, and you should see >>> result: 1.1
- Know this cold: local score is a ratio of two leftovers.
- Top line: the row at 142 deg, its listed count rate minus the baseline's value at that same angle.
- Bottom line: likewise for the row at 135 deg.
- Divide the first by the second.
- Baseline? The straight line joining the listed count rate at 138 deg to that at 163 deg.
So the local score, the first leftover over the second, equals -7.3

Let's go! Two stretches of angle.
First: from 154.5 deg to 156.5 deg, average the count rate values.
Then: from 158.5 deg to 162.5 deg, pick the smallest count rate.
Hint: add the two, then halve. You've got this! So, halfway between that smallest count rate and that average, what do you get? 200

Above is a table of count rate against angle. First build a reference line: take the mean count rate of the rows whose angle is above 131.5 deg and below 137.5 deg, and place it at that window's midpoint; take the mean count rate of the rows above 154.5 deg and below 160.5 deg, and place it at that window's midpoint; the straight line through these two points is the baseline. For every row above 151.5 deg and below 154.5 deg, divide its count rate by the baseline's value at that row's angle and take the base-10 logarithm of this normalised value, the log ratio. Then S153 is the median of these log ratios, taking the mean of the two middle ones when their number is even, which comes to 0.024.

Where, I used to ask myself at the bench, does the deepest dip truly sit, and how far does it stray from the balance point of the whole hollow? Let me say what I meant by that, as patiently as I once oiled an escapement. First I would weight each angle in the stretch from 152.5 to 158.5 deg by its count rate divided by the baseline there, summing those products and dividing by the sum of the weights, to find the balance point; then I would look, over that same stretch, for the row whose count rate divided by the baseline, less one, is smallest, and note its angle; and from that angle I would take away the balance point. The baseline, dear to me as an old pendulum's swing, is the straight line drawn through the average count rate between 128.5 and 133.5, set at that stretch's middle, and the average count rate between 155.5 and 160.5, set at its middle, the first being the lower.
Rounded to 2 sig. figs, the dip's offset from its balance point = 1.5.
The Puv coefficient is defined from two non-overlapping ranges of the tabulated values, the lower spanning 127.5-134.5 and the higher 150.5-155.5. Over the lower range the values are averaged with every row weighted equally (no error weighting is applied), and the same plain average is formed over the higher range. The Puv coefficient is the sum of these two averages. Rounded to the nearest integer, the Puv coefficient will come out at 378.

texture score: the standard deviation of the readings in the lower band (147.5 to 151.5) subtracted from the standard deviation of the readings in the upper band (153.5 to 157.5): 0.0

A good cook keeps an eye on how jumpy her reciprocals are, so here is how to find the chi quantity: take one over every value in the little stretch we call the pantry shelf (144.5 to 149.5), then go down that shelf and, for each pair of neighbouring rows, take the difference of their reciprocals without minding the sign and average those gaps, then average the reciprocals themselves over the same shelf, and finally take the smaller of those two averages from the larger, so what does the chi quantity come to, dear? 0.0044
